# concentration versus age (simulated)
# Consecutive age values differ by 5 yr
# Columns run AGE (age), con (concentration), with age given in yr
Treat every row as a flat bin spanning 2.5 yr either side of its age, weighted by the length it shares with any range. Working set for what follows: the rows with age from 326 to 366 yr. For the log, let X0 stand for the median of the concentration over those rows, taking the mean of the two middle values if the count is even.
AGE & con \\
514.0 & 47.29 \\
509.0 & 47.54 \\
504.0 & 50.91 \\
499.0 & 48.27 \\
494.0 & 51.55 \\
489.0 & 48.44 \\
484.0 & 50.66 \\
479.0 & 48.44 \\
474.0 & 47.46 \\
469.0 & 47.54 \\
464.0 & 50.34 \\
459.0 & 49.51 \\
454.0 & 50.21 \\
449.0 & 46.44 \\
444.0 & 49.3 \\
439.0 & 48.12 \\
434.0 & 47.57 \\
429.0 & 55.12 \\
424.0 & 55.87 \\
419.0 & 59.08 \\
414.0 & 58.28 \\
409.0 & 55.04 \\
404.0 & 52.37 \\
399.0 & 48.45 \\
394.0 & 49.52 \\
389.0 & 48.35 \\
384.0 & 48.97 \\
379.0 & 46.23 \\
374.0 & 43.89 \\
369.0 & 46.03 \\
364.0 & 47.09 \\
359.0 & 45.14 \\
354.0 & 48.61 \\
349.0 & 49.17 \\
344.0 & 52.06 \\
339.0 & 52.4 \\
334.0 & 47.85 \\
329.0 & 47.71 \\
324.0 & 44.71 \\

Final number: 48.2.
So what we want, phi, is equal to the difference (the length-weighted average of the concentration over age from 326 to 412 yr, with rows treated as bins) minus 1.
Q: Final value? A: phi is 47.8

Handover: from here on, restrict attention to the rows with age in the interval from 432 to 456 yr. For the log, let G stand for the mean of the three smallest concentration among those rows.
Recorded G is 47.4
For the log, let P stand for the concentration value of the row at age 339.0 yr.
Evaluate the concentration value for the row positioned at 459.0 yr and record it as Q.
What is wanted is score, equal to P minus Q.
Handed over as 3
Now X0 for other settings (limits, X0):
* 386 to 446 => 50.9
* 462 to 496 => 48.4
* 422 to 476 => 49.3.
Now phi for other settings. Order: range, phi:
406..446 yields 52.6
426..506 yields 48.4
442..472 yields 47.9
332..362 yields 48.2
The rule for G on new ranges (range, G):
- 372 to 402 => 46.2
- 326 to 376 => 45.0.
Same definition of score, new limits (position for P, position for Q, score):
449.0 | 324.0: 2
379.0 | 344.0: -6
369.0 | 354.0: -3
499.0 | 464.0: -2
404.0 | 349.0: 3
